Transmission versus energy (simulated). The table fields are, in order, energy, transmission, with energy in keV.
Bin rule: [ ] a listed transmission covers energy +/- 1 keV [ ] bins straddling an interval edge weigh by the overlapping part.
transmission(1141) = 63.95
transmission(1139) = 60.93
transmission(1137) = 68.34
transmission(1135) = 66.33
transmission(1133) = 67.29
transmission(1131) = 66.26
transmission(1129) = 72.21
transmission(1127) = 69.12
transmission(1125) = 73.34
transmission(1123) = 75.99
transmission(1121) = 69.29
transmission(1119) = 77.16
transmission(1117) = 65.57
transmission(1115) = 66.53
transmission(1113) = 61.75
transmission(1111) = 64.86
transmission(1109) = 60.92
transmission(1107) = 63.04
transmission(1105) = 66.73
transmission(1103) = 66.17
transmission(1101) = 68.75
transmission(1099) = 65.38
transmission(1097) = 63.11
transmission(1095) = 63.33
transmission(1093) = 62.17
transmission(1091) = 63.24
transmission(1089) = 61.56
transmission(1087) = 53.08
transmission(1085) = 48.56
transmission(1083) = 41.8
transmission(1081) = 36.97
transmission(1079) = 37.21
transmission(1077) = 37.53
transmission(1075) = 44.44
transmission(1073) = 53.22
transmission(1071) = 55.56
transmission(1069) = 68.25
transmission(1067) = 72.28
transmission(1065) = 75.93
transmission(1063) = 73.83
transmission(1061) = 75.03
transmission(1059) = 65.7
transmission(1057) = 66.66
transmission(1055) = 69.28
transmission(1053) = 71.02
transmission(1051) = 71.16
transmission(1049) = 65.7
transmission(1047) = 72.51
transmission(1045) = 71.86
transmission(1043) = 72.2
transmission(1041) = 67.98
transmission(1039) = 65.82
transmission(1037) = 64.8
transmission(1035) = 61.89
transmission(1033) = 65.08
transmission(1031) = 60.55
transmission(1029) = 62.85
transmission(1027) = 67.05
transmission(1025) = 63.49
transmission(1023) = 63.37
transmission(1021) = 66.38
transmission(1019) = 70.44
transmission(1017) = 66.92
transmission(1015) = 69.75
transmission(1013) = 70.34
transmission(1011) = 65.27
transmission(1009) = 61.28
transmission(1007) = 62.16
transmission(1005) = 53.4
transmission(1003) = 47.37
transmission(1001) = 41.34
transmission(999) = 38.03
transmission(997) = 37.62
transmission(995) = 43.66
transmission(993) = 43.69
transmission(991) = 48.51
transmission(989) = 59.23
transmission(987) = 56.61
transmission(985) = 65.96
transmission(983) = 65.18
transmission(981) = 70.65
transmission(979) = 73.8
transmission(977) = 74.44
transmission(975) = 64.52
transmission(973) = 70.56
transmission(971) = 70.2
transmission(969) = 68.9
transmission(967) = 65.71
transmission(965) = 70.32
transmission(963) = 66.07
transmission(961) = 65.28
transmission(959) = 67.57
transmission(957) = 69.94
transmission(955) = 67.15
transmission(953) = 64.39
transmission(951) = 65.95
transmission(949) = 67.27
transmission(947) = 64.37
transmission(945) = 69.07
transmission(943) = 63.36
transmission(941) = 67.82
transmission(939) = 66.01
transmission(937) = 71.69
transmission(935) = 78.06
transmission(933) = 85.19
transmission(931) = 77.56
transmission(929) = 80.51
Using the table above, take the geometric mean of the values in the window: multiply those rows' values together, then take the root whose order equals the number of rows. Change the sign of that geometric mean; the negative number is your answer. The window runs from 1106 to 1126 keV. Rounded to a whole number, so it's -68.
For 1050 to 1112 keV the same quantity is -60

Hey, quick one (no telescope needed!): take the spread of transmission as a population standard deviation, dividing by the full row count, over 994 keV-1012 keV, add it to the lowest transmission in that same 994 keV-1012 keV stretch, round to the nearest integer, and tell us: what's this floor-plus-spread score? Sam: 48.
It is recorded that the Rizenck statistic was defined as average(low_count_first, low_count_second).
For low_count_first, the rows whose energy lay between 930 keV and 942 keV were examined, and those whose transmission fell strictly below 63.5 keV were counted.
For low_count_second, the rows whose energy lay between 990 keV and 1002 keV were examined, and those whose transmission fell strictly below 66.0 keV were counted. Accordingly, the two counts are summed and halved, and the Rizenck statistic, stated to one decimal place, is 3.0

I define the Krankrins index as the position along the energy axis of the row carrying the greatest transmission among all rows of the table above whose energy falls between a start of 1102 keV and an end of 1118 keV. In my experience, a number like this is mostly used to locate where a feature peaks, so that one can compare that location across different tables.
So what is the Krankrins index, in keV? 1105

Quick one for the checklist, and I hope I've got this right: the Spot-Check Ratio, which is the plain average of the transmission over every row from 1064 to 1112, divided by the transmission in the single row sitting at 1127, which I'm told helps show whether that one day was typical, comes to 0.84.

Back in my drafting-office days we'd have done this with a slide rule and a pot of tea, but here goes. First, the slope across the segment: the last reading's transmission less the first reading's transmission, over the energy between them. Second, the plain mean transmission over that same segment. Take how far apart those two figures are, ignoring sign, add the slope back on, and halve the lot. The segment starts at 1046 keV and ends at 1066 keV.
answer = 35.3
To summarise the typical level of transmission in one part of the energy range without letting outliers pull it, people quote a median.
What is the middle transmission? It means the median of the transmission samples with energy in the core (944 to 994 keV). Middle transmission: 66.1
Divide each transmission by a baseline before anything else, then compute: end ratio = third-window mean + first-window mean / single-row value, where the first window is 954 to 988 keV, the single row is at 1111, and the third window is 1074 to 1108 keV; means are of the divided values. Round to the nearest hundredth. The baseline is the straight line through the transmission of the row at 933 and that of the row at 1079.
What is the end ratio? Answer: 2.10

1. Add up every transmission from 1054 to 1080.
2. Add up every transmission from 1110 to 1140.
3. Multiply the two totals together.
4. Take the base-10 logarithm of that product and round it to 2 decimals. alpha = 5.91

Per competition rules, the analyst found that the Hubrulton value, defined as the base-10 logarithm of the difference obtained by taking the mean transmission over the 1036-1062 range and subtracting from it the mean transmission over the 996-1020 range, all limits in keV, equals 1.1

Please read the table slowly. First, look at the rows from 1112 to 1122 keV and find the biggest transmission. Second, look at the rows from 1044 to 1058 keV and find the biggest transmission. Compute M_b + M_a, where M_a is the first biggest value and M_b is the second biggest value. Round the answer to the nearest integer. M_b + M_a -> 150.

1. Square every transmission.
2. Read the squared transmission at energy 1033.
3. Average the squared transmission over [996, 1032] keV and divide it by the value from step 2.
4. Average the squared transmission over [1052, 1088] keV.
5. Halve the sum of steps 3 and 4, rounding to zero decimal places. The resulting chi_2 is 1787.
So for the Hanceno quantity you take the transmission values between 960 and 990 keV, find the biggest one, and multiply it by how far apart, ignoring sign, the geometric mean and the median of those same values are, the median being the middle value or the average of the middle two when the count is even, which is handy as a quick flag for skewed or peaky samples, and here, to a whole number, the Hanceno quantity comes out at 68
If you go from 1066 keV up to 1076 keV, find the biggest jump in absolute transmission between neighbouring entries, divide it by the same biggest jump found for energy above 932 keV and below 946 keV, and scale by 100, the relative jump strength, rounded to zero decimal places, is 178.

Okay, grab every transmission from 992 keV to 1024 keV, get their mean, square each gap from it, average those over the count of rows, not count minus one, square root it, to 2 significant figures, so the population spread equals 12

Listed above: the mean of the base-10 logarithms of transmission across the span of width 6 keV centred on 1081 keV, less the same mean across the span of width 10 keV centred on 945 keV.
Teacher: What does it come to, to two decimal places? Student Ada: -0.24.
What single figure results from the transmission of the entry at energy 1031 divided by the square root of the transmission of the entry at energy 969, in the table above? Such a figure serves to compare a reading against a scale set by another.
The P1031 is 7.3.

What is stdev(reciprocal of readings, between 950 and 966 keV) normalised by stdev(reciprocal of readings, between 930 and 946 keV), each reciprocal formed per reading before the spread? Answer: 0.34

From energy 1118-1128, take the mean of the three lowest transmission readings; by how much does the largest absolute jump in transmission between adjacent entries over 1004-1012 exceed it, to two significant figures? -62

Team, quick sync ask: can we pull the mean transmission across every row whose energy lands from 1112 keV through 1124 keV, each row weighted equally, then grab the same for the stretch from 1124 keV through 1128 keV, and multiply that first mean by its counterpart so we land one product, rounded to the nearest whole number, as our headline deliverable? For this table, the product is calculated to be 4942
